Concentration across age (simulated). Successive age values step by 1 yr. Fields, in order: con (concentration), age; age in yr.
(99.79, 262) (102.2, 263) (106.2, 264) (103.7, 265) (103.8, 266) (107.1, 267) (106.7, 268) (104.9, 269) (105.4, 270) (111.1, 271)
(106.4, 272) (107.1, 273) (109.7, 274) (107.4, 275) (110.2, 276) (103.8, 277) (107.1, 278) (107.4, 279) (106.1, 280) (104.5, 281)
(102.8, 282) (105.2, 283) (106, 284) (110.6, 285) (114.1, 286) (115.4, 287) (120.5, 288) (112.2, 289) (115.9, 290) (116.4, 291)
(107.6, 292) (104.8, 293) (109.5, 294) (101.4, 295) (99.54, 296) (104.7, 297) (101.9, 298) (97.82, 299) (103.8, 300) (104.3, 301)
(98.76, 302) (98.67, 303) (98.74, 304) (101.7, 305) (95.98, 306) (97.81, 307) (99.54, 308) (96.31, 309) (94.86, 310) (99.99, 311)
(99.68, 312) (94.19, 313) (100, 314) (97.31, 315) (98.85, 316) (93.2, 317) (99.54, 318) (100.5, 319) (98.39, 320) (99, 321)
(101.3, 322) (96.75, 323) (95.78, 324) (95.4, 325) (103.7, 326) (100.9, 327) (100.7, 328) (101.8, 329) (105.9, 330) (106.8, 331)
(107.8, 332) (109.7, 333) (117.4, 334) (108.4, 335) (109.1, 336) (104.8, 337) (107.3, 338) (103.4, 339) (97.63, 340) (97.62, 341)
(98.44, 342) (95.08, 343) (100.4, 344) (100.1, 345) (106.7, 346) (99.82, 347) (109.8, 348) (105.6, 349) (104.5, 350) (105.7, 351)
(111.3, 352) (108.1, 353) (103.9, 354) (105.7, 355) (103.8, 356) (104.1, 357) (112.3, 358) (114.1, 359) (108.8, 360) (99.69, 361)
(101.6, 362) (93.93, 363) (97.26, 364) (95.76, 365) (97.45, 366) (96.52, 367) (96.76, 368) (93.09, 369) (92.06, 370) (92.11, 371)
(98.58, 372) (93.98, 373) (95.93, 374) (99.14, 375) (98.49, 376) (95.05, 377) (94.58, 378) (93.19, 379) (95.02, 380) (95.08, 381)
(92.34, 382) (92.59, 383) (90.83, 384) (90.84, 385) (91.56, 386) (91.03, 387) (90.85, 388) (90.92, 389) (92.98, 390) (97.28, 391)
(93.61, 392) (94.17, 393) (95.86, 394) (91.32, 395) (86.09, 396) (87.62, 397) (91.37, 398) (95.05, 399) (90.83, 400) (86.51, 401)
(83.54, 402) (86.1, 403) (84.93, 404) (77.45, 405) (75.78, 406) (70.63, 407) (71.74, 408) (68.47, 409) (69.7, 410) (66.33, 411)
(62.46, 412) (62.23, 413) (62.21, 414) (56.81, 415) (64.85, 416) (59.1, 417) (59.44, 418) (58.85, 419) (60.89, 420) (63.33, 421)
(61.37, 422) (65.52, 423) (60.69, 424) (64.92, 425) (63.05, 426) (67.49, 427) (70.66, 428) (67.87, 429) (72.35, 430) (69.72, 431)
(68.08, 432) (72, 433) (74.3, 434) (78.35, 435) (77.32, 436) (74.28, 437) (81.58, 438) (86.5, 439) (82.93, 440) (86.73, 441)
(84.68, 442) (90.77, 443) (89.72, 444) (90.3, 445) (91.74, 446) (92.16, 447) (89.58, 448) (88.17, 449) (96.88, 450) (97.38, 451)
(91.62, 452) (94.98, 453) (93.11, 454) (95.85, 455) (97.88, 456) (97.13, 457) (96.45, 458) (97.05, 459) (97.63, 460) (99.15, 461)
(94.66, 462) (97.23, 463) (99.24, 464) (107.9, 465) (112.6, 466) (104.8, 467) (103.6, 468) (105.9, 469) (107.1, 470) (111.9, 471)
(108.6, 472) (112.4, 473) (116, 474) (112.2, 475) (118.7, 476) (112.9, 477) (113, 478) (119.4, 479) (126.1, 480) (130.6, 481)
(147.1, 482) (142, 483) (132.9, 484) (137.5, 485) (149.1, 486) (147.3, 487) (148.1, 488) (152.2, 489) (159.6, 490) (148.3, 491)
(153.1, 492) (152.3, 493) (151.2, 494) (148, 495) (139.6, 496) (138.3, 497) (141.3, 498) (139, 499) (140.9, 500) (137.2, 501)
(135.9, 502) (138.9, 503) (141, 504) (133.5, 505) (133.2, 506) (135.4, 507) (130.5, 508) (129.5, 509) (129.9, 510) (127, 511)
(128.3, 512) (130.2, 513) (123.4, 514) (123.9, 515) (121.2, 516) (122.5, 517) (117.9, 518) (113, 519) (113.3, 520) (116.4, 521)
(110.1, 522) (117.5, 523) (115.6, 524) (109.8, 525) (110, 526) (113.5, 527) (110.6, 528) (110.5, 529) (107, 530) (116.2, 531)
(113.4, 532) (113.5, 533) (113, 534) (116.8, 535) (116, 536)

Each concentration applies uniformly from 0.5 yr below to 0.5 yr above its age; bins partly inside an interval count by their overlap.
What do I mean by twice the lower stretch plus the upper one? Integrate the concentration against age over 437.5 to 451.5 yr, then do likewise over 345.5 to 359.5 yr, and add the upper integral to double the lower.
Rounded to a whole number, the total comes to 4240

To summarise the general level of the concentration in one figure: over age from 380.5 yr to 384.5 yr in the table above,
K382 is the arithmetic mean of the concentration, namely 93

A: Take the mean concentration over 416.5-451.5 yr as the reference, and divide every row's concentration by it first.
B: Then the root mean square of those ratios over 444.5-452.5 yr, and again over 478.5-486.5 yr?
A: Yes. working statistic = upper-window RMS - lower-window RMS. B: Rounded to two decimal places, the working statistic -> 0.57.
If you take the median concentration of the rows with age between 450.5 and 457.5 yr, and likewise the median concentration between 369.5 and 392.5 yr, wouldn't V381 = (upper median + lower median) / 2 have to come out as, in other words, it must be 95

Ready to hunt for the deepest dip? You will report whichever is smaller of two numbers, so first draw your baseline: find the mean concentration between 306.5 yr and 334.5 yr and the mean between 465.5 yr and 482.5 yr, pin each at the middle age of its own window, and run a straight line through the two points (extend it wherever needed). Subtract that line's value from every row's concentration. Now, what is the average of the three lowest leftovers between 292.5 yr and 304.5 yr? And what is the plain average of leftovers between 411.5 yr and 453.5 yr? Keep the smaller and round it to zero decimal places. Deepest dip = -36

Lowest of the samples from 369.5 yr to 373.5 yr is 92.06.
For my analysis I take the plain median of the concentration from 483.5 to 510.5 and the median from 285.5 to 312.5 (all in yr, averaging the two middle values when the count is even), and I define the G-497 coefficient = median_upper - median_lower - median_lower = -64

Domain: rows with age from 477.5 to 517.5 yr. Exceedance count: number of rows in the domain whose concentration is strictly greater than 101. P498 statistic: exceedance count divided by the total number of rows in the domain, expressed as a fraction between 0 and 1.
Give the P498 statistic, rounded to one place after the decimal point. 1.0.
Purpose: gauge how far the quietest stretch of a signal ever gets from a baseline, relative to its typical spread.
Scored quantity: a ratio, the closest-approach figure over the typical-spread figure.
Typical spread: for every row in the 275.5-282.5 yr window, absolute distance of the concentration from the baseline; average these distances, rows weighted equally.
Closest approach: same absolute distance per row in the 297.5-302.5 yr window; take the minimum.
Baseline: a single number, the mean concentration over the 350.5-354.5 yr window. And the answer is 1.4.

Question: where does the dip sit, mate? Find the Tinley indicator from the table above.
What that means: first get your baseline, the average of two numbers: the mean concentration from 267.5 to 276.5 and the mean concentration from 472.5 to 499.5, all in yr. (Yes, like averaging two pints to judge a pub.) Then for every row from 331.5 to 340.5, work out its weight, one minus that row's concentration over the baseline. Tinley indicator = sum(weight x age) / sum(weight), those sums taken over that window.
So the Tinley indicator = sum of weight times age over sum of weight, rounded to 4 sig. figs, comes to 336.6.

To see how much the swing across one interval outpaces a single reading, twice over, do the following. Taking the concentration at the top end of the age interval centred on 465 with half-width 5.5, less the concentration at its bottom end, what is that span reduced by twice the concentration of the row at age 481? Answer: -252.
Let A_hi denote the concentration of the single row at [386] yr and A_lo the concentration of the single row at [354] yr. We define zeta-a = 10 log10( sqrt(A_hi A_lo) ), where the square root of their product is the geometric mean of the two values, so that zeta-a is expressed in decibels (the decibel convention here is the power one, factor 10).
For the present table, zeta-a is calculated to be 19.9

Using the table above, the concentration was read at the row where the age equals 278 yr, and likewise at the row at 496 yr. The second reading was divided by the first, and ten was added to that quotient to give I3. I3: 11.3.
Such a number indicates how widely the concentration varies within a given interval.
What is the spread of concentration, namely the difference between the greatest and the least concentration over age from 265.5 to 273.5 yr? 7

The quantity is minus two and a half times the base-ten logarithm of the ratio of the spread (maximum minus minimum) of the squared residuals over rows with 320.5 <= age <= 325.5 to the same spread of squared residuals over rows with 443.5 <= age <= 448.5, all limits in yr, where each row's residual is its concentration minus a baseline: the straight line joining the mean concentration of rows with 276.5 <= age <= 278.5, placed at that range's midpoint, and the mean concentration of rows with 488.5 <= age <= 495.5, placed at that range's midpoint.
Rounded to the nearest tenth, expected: 0.3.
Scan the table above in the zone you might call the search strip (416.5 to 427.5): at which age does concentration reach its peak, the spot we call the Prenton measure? 427 yr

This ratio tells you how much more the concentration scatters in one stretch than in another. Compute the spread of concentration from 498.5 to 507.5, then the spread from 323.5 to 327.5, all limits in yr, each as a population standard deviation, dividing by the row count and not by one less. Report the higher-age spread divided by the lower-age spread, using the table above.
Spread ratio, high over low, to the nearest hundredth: 0.79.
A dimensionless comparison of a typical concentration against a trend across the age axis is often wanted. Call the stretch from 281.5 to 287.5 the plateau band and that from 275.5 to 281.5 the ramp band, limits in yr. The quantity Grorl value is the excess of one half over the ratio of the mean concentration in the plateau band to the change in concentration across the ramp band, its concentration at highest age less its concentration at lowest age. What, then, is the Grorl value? 20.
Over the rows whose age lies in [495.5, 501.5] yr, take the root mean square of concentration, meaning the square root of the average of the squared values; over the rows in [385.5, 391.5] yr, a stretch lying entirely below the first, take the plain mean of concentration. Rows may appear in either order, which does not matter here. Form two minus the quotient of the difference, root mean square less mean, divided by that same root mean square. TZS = 1.66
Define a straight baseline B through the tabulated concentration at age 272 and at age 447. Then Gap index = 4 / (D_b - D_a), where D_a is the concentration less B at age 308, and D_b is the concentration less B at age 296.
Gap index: -4.1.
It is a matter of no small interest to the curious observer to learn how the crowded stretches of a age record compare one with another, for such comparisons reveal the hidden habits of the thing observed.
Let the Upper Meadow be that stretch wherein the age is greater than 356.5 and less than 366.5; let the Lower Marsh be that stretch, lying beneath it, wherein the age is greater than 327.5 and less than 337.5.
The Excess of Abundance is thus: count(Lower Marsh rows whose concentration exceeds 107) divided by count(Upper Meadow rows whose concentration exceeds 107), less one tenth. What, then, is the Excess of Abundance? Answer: 1.6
